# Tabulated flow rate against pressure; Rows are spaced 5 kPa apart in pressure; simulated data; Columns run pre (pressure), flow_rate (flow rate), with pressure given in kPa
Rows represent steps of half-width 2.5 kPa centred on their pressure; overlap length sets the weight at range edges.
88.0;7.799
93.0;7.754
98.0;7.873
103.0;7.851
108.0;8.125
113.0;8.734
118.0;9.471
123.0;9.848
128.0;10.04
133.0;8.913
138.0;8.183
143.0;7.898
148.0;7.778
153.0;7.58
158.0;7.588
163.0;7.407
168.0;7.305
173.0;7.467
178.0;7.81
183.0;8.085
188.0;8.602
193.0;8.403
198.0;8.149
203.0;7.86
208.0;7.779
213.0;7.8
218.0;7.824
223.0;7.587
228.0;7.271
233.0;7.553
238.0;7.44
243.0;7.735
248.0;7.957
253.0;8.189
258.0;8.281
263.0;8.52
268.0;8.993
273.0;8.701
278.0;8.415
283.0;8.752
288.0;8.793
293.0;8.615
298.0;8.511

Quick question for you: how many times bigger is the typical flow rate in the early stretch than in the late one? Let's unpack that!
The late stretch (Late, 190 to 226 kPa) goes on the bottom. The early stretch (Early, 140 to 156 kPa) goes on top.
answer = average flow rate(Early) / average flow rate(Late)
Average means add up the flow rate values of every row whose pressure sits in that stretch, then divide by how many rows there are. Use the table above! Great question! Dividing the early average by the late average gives 0.98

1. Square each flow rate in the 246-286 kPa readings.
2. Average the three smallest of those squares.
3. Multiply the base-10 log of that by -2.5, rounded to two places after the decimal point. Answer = -4.55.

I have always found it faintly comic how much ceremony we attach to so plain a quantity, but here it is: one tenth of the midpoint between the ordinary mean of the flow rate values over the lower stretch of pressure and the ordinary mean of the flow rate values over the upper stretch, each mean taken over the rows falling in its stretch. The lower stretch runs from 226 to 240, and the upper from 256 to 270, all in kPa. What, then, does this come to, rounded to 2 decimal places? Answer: 0.80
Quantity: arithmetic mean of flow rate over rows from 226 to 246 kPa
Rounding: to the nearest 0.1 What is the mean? 7.5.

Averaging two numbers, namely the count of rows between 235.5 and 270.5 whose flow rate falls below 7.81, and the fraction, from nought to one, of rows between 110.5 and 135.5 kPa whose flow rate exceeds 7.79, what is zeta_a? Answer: 1.5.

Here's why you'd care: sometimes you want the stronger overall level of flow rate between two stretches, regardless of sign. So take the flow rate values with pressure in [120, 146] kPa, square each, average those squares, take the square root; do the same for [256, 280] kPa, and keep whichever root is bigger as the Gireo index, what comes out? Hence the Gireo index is 9.0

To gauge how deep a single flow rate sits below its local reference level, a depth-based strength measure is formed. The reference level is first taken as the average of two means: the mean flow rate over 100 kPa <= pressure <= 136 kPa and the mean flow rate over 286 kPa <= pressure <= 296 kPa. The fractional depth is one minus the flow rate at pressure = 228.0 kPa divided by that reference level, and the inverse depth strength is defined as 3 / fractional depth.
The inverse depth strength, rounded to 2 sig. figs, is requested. 17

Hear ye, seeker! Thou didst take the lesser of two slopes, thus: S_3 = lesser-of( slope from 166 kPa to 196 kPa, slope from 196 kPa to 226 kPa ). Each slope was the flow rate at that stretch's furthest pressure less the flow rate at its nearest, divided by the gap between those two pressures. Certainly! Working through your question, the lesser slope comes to -0.02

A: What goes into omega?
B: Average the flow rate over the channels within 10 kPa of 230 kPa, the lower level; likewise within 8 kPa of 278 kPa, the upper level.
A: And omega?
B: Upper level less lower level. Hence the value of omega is 1.2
